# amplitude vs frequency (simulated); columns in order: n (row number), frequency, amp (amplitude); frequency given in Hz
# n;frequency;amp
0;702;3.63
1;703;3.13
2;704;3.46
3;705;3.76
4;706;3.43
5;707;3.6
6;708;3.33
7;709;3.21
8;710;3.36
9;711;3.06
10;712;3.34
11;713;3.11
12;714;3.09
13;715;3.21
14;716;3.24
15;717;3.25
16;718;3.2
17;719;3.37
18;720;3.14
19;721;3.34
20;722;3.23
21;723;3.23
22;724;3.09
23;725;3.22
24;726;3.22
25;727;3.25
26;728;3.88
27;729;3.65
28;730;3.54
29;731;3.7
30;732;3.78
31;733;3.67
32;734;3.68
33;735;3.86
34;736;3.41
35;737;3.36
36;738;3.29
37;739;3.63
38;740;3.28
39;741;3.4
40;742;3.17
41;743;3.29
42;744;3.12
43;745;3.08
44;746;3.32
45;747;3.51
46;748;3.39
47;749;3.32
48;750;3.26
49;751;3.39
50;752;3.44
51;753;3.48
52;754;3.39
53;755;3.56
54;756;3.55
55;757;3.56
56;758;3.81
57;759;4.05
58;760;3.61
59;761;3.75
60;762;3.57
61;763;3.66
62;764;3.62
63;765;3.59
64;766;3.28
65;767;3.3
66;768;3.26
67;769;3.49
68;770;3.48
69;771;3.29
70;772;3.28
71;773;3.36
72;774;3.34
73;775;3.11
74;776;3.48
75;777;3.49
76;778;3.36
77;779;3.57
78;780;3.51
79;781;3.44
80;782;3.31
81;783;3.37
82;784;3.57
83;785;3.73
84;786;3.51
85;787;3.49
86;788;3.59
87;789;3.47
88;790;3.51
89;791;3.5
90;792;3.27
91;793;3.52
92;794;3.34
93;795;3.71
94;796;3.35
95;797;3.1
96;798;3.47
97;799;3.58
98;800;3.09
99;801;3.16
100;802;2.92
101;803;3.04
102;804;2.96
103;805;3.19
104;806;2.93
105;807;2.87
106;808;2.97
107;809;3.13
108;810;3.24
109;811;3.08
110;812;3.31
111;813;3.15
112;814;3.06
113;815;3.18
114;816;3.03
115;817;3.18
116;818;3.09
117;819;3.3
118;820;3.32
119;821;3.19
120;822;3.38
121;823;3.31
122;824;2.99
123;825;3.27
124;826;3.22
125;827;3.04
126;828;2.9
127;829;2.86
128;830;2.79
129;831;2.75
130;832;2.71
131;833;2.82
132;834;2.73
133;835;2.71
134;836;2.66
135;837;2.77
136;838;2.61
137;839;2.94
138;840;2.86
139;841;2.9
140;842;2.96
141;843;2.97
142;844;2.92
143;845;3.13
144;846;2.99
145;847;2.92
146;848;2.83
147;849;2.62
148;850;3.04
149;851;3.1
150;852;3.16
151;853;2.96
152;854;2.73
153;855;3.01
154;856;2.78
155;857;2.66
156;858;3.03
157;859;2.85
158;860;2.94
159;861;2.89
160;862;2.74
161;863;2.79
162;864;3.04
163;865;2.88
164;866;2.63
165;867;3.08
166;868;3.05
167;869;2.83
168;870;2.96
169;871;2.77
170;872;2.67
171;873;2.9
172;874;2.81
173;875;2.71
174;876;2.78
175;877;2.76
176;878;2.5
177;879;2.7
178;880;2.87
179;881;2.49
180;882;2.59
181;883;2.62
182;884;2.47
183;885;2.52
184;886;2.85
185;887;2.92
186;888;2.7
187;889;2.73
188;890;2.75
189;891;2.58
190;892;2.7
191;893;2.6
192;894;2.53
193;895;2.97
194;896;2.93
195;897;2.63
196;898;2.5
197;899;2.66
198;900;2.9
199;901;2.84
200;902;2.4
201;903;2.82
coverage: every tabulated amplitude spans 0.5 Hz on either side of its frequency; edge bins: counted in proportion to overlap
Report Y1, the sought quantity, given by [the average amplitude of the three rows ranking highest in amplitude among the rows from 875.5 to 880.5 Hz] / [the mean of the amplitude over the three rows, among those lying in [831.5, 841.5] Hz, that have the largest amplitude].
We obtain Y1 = 0.97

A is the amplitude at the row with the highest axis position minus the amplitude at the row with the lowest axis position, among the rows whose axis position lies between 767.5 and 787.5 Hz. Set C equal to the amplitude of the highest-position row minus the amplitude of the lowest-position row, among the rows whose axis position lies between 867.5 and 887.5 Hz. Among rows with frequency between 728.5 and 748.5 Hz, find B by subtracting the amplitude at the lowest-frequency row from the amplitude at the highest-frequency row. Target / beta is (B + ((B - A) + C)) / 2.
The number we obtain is -0.4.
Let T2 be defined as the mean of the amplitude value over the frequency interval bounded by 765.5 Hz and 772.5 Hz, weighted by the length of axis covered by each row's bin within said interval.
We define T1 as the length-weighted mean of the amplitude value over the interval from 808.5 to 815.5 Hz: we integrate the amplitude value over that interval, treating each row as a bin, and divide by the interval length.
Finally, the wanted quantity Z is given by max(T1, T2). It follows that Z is 3.34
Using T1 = 3.2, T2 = 3.34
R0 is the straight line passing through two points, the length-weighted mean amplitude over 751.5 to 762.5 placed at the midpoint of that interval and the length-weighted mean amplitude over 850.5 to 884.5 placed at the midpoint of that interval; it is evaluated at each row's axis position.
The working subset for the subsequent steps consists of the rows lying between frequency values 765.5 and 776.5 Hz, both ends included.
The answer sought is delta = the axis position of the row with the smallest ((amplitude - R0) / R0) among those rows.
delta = 775 Hz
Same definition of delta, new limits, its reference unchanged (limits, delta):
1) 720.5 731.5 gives 724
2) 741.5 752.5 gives 745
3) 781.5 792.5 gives 782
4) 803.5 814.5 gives 807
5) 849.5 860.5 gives 857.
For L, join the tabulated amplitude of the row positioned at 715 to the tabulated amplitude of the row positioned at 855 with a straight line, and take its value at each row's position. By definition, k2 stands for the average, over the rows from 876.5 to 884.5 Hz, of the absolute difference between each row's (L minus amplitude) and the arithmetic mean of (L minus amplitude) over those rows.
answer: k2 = 0.11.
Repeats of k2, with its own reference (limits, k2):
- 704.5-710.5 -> 0.15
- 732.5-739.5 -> 0.17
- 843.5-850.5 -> 0.11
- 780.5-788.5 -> 0.10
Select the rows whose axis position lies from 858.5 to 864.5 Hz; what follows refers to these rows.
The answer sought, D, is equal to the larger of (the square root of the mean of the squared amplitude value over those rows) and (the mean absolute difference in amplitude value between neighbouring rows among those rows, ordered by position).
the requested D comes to 2.88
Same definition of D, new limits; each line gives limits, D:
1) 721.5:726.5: 3.20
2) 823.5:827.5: 3.13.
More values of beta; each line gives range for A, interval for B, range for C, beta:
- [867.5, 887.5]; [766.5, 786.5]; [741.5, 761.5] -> 0.6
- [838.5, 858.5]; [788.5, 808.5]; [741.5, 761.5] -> -0.3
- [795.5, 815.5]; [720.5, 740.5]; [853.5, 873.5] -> 0.1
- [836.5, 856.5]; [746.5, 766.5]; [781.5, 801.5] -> -0.3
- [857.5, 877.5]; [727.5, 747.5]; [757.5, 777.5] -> -0.4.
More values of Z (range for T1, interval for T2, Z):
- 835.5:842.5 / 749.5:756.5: 3.44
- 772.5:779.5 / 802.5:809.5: 3.39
